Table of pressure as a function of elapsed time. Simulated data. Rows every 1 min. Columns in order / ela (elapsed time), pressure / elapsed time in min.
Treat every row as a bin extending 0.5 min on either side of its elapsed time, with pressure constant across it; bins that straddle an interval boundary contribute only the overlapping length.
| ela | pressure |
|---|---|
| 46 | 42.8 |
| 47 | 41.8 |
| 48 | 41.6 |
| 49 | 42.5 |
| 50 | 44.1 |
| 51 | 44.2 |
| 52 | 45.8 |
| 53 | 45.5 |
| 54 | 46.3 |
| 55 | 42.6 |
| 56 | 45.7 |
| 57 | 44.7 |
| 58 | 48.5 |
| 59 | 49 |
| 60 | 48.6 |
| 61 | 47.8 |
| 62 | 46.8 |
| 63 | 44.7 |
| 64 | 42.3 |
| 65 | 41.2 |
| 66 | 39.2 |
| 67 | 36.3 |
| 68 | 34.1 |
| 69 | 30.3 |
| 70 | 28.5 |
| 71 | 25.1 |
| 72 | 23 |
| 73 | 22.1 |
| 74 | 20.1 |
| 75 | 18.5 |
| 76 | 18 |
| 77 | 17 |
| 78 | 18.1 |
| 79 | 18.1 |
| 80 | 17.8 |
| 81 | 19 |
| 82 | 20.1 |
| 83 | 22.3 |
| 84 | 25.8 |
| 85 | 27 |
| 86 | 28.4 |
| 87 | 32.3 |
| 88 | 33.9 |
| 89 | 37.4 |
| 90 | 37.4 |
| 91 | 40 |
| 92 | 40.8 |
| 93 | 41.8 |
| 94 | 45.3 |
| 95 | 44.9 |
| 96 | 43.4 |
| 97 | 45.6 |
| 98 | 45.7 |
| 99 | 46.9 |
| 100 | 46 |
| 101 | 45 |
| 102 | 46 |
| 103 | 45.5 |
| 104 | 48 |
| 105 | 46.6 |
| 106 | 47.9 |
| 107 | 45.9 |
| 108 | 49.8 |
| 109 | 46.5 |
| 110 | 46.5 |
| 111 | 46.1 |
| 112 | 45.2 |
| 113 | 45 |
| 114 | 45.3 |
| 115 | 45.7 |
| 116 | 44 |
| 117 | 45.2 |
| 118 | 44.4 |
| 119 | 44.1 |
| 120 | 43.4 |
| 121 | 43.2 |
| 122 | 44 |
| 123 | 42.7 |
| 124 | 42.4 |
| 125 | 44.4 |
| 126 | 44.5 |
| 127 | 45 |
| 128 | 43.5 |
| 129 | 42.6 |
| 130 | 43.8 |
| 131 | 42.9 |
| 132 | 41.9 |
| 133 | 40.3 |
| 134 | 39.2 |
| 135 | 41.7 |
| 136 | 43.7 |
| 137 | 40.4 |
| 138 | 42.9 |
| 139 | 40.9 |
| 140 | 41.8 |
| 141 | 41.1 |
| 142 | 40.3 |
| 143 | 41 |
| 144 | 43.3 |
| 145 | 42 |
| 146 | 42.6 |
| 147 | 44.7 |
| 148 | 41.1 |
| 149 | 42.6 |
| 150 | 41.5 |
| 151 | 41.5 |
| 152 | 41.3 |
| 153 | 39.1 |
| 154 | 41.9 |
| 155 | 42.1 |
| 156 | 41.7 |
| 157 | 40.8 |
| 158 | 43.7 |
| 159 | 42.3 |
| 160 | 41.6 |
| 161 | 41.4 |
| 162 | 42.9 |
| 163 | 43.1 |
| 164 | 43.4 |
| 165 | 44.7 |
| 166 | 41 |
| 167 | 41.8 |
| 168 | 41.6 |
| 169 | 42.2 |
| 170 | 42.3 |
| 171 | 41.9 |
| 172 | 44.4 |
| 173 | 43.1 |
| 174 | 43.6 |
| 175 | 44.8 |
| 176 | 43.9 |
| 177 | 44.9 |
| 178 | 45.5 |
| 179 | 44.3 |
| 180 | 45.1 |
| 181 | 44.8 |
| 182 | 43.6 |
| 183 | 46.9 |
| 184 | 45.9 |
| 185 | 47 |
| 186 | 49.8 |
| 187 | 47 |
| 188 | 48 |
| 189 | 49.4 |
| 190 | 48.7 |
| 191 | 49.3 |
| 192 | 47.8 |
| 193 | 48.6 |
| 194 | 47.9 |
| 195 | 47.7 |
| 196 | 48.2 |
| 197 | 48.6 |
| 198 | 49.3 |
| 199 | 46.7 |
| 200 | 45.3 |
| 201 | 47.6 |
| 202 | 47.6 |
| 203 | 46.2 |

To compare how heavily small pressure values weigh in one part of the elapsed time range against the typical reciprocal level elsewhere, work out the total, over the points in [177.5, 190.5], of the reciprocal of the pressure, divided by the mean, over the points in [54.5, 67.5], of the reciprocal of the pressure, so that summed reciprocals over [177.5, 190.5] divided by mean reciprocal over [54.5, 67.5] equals 12.3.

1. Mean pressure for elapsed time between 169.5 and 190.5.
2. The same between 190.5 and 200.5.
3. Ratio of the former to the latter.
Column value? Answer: 0.95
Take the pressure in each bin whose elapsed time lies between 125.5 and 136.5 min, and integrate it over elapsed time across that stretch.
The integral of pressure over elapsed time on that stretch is 469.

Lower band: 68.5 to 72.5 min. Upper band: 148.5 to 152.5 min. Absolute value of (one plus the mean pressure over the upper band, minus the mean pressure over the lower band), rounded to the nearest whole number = 16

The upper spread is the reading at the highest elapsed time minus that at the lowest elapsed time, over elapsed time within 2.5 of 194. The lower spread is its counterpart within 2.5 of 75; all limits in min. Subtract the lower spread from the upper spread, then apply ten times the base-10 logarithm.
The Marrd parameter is 7.4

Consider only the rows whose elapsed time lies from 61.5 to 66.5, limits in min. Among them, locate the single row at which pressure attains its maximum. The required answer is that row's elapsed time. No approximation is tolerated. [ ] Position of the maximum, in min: 62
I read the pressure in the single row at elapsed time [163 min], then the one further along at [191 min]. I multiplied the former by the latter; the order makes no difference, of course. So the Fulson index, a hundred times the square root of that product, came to 4610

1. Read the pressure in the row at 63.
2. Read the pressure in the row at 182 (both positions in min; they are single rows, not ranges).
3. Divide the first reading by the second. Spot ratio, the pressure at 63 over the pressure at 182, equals 1.03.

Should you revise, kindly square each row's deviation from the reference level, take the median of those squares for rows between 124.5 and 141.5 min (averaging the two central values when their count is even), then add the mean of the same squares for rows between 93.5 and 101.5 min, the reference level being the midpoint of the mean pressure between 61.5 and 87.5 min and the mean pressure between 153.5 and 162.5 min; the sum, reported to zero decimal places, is 173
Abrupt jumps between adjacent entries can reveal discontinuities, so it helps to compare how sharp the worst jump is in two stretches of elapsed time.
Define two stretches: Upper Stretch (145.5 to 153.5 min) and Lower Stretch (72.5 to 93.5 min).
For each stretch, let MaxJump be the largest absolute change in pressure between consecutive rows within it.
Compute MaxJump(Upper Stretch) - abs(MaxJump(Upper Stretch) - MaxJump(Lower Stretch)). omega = 3.3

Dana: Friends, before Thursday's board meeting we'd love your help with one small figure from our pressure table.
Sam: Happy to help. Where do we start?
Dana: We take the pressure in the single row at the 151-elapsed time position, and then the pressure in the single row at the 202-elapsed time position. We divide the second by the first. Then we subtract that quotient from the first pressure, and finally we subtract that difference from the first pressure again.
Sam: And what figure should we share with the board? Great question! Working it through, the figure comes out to 1.15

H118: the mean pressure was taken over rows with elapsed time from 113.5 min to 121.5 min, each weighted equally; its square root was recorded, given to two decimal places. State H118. 6.66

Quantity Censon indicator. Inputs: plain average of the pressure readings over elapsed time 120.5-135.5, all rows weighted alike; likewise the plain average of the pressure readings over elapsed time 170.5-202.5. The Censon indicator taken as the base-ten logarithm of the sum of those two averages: 1.95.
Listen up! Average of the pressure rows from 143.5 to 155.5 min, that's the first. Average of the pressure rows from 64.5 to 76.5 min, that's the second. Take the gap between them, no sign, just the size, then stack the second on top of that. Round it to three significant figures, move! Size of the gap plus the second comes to 42.0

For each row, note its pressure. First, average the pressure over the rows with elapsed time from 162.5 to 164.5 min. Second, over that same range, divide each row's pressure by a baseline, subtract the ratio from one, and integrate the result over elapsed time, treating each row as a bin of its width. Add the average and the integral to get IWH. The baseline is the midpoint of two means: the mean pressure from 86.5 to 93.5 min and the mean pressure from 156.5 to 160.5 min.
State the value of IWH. 43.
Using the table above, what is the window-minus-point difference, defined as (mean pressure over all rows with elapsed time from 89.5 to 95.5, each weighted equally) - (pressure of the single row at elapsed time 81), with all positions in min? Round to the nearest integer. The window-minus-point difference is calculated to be 23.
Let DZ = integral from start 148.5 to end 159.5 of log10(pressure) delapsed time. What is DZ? 17.8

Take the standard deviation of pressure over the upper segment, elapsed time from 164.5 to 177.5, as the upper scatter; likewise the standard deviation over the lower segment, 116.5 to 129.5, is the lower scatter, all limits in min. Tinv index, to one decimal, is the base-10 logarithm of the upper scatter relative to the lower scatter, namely 0.2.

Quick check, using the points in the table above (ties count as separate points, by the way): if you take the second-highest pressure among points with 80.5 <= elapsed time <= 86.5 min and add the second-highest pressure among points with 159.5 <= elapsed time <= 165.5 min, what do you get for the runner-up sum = 70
